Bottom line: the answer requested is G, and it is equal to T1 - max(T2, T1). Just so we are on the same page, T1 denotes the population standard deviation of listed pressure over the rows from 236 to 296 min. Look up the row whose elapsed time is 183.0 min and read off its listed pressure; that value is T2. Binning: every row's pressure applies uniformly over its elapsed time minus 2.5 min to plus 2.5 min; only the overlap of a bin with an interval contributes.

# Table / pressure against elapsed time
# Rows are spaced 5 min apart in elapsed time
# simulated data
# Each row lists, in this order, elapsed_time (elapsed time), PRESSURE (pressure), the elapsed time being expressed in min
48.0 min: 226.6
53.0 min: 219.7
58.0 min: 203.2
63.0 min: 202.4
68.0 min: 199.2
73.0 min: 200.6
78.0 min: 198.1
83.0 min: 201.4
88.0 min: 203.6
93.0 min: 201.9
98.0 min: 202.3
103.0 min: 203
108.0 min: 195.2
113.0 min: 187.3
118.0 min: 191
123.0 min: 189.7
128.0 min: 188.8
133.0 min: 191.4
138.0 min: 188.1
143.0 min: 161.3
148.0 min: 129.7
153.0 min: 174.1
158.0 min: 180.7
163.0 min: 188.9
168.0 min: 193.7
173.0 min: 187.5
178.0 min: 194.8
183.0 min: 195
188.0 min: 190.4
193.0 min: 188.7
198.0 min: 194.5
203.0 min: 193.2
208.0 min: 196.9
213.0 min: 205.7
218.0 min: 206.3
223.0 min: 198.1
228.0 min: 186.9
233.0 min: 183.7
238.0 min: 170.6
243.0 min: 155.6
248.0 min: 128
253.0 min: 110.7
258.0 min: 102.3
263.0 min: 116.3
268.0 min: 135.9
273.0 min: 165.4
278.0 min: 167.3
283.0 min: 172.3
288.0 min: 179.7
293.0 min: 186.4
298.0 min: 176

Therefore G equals -167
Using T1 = 28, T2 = 195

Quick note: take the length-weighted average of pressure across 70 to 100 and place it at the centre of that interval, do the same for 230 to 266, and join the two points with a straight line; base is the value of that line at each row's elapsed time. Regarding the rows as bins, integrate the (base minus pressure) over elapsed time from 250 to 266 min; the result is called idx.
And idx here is 381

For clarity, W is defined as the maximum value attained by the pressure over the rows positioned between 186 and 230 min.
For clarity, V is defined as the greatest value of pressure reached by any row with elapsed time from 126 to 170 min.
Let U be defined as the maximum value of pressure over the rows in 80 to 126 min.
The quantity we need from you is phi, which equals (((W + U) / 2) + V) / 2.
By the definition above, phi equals 199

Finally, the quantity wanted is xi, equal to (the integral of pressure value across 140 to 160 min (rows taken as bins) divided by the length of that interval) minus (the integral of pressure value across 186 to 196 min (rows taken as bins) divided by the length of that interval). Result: -28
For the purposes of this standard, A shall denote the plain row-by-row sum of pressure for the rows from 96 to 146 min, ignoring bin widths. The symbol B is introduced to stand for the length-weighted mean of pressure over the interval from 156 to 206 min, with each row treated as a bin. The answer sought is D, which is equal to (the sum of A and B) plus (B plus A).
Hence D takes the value 4178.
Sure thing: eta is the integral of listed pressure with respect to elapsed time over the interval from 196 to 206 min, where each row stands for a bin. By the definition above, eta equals 1940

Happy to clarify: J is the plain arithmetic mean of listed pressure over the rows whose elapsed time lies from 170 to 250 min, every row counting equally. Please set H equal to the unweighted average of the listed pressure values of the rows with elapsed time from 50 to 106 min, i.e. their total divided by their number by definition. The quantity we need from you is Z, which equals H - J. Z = 17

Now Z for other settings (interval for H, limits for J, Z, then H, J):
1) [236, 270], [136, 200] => -51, 131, 182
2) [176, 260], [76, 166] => -11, 177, 188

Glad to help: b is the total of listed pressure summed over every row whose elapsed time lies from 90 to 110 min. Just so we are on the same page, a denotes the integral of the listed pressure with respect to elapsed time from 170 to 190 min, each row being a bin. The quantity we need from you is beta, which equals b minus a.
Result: -3038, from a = 3840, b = 802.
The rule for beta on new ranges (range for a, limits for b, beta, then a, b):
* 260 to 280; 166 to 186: -2121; 2892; 771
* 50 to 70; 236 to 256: -3571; 4136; 565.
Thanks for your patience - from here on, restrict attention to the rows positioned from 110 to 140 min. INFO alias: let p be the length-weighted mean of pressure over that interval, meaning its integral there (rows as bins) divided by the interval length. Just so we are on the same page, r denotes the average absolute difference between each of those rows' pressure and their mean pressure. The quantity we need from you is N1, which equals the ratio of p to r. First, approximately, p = 190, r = 1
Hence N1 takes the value 144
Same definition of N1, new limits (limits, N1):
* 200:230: 36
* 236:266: 6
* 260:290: 8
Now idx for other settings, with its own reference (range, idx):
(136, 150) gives 270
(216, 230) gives -682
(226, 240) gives -503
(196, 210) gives -543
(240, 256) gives 113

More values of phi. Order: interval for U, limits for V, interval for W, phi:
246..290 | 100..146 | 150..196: 195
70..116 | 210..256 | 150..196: 203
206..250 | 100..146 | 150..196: 202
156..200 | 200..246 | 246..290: 197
